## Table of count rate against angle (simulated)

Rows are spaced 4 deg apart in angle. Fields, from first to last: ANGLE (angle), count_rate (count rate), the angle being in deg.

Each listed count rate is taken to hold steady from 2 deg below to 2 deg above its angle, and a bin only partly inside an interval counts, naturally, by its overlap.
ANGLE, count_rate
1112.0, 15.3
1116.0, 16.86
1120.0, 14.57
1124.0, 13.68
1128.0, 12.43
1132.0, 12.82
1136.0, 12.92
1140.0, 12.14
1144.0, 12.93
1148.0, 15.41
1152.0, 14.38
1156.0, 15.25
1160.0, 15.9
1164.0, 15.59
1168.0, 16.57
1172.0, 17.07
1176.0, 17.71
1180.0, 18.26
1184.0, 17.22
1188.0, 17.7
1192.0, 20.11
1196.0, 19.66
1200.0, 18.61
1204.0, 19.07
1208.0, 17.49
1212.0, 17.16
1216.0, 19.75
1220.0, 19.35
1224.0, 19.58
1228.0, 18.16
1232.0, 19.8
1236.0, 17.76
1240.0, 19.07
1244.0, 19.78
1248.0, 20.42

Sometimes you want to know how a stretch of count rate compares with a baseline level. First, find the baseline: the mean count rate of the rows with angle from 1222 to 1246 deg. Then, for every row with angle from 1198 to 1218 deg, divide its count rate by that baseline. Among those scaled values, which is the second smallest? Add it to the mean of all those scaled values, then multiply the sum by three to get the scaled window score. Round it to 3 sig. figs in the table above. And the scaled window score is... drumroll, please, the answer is 5.66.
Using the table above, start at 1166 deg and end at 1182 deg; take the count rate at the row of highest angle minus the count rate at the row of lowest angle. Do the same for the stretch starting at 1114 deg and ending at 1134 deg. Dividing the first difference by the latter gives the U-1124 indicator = -0.42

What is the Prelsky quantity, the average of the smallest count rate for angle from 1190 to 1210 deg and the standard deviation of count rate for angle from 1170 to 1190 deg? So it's 9.0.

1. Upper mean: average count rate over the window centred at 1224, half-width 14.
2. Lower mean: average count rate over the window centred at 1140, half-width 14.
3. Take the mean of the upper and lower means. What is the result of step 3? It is 16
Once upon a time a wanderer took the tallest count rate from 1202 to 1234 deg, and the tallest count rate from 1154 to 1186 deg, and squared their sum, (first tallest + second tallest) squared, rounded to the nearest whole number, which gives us 1449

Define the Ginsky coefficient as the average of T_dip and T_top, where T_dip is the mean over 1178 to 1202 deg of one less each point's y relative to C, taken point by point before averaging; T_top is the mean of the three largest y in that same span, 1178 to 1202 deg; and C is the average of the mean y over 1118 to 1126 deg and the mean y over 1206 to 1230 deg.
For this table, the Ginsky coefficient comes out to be 9.7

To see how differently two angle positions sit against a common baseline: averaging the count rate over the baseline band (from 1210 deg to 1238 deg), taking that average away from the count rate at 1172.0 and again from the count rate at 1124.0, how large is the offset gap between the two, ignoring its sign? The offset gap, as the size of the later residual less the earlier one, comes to 3.4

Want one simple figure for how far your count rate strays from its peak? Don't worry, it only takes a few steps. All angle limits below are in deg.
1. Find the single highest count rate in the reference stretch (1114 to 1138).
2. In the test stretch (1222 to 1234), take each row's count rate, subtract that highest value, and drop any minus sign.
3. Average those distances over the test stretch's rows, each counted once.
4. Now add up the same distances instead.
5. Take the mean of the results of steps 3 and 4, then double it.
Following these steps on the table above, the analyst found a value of 9.3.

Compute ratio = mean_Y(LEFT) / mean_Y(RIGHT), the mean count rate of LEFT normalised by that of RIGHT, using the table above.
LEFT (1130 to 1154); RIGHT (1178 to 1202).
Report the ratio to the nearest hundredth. 0.72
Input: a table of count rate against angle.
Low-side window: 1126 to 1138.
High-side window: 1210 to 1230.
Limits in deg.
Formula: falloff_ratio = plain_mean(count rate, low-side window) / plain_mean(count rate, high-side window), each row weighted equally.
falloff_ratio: 0.677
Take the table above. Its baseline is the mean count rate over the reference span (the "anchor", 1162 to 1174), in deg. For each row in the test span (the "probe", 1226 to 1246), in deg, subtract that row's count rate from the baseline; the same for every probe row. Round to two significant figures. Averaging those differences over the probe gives -2.5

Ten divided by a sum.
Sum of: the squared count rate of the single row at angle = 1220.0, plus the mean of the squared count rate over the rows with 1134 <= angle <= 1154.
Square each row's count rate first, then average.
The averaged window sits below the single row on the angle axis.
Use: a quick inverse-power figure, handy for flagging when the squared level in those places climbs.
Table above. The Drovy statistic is 0.0179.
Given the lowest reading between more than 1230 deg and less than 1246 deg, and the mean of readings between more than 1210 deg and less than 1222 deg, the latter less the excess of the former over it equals 19.7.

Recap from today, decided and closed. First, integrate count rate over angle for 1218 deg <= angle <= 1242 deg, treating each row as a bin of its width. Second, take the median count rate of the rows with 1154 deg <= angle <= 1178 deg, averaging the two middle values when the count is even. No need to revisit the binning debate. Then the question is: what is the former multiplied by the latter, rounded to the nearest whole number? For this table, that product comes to 7385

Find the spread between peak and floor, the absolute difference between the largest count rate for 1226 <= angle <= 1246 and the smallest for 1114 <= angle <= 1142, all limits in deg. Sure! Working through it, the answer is 7.7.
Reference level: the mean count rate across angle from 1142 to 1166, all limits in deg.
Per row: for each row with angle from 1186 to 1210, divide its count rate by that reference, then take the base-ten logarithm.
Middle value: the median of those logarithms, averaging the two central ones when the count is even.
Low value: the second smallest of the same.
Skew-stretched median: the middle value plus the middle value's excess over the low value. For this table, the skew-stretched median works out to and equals 0.13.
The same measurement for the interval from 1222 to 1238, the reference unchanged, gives 0.12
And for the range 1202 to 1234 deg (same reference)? 0.15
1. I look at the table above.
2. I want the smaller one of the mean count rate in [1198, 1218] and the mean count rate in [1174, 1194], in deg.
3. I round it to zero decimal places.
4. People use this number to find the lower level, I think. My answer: 18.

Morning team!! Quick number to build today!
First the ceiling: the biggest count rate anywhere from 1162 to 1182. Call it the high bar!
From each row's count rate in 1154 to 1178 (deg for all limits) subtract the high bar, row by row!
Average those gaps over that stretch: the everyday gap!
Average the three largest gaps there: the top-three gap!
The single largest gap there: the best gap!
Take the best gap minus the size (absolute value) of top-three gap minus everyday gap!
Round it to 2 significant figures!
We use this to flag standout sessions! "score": -1.3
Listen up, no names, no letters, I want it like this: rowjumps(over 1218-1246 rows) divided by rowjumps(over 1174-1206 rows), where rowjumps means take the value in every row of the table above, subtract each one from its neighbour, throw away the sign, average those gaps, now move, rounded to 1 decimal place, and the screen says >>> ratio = 1.3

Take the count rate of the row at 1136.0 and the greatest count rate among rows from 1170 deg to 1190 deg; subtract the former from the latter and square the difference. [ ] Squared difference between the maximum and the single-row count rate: 29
